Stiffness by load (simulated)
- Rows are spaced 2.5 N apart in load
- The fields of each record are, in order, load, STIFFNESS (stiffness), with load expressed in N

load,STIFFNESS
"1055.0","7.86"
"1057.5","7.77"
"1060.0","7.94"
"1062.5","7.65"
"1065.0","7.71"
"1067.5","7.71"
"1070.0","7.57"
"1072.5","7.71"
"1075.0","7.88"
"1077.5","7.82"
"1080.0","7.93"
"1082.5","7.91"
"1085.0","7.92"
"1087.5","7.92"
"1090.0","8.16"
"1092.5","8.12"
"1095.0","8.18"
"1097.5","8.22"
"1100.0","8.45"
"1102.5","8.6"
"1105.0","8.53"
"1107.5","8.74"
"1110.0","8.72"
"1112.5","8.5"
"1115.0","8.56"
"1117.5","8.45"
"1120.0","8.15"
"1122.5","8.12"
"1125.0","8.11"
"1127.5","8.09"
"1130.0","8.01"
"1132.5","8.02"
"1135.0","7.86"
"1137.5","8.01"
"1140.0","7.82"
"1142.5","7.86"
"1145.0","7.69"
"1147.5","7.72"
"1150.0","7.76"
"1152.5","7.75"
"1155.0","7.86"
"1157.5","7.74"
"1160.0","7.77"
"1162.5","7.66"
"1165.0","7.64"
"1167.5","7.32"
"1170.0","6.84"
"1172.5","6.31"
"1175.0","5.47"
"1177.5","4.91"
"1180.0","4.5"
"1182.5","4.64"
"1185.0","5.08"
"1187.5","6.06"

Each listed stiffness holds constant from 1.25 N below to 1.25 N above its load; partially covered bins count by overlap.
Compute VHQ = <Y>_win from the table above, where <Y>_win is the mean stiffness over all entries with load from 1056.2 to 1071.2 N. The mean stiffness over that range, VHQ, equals 7.73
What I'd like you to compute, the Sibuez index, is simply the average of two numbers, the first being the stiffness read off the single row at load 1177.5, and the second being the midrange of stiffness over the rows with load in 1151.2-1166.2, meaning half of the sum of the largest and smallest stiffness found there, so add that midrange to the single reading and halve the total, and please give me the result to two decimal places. 6.33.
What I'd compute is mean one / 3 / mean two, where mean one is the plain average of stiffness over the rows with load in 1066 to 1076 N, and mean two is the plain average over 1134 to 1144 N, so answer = 0.33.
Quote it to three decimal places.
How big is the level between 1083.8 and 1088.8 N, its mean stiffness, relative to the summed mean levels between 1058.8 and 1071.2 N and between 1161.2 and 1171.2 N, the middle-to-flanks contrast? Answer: 0.525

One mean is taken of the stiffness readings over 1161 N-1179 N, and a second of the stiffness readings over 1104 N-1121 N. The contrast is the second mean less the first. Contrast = 1.9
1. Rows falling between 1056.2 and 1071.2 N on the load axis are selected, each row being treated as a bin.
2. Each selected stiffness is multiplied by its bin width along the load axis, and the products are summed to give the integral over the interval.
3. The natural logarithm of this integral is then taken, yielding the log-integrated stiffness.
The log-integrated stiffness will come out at 4.8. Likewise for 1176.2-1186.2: 3.9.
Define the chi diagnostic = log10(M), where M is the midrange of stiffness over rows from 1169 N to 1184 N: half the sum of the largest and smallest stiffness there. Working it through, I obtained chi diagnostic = 0.75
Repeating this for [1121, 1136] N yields 0.90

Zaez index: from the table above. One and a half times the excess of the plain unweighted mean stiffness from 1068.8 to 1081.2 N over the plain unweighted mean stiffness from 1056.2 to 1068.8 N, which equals 0.0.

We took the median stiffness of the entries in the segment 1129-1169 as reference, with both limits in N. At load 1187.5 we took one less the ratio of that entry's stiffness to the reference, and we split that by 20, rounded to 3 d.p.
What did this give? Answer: 0.011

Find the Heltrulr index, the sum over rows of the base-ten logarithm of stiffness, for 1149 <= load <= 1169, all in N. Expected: 7.09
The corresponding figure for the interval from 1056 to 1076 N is 7.11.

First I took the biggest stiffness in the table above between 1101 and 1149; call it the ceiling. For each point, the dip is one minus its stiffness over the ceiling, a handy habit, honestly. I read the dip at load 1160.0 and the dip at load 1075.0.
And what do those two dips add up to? 0.21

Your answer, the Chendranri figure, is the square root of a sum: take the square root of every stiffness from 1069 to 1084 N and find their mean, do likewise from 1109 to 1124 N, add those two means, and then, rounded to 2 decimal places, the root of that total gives 2.39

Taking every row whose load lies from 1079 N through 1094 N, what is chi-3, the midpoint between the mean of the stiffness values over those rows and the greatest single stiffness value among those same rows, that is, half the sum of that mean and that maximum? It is 8.1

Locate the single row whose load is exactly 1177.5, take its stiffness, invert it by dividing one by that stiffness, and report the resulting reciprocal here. 0.204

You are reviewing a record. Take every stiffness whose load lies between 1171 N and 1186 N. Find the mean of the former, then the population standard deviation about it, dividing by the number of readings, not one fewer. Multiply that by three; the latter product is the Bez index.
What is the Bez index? 1.8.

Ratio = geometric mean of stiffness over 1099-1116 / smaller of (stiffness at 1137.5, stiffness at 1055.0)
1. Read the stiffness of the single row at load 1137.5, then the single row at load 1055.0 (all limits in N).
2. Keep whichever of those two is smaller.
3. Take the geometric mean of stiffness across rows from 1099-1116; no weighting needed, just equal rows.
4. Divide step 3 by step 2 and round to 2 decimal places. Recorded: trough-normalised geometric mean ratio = 1.09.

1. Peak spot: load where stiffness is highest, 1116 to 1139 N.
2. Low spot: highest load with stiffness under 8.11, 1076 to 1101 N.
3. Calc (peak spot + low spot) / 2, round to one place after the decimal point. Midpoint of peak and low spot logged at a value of 1102.5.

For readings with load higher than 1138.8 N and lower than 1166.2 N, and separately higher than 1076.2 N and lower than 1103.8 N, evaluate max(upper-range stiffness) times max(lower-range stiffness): 68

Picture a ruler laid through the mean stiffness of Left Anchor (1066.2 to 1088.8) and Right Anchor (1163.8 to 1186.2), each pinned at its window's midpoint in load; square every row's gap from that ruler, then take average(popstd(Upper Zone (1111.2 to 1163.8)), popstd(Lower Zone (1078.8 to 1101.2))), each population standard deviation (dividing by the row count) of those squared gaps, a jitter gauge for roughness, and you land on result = 0.36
